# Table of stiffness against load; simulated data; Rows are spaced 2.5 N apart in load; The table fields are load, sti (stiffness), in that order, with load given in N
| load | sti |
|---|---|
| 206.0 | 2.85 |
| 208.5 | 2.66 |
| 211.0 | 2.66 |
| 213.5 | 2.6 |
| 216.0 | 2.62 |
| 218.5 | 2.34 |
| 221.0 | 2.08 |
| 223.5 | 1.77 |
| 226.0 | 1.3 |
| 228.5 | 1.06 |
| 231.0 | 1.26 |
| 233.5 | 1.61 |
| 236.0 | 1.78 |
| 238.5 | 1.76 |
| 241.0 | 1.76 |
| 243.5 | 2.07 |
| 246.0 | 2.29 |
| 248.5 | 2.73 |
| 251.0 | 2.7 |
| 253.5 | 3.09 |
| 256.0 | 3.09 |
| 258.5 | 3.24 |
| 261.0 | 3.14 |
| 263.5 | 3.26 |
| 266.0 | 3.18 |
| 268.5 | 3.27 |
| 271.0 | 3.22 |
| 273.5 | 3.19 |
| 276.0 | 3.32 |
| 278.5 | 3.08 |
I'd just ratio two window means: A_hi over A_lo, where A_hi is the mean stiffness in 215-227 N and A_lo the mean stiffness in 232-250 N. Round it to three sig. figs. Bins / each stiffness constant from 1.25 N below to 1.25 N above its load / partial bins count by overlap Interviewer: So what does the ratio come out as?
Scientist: 1.01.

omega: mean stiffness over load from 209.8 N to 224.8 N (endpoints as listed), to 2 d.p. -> 2.34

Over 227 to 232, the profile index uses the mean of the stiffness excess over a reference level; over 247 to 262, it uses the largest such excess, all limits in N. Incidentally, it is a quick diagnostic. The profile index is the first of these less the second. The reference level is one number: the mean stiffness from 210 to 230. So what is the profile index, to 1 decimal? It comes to -2.1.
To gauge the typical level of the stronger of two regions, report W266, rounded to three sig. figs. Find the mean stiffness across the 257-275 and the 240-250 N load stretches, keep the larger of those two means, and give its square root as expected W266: 1.79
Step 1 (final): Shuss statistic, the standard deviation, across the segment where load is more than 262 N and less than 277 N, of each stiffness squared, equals 0.3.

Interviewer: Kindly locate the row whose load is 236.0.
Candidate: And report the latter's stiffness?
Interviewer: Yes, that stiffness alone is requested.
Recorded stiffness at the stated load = 1.78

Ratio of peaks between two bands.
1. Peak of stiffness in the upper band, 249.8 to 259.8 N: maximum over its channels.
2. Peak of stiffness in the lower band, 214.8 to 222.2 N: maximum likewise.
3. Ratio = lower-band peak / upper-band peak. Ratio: 0.81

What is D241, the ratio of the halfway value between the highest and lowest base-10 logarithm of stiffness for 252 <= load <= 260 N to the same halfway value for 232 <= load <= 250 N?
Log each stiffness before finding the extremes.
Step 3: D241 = 1.6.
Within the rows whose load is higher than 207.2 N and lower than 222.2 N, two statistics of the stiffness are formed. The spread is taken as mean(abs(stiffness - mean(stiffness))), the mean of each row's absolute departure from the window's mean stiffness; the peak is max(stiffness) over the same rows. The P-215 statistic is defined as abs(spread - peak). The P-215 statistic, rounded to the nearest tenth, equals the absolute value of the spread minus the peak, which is 2.5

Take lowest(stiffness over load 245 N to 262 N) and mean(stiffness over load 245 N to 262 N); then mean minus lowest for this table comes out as 0.61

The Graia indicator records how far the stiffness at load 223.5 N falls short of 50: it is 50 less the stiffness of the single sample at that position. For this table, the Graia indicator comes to 48.2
